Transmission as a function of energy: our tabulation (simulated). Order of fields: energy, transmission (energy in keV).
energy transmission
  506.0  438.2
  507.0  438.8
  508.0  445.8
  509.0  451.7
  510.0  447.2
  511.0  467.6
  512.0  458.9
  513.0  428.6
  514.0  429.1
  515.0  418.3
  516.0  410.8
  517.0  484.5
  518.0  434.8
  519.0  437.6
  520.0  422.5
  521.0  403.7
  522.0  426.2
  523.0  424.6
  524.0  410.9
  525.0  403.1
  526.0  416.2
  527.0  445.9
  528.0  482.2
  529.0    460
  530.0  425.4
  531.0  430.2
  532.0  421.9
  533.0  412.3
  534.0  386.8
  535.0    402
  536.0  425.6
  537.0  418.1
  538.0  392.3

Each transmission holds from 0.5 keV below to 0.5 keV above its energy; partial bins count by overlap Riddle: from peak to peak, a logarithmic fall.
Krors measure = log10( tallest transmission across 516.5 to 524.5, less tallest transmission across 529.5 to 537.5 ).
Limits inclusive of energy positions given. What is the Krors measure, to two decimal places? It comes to 1.73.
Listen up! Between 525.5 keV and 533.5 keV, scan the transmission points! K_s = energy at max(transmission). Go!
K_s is 528.0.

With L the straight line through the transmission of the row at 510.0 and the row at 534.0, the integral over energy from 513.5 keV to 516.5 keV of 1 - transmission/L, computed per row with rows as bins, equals 0.11 keV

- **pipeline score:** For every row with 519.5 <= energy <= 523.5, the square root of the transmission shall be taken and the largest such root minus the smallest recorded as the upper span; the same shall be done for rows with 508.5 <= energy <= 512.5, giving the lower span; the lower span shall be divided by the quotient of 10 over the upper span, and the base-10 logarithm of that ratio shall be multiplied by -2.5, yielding 3.9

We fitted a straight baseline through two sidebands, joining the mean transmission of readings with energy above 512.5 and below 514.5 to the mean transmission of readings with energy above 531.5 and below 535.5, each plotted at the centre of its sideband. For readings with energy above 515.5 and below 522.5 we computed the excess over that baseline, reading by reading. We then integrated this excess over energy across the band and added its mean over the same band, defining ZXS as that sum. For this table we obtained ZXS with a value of 72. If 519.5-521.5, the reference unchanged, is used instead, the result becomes -23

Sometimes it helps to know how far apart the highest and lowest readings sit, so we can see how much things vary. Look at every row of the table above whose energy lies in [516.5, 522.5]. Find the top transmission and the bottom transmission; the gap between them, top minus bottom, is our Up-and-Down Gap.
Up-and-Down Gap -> 81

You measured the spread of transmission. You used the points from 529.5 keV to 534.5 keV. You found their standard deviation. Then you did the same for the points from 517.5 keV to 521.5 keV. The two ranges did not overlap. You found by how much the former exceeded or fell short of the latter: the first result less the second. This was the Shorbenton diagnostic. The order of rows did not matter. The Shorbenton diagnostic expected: 2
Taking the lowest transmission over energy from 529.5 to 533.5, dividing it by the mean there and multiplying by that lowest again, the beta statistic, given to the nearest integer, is 402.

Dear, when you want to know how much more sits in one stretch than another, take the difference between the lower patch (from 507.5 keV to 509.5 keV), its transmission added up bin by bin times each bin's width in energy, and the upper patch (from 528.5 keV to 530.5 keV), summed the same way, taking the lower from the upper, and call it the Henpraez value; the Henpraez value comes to -12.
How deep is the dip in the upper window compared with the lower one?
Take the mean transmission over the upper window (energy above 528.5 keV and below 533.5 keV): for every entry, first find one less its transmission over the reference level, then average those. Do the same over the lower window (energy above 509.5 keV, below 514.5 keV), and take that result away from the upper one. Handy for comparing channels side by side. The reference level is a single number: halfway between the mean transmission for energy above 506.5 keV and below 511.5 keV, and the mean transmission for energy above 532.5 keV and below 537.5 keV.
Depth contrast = 0.038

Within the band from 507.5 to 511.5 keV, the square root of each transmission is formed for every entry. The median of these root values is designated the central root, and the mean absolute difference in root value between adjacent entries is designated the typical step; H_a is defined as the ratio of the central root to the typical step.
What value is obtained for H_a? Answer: 88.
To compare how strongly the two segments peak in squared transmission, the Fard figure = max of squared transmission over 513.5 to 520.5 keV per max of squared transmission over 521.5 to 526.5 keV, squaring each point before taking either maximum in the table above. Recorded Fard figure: 1.3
